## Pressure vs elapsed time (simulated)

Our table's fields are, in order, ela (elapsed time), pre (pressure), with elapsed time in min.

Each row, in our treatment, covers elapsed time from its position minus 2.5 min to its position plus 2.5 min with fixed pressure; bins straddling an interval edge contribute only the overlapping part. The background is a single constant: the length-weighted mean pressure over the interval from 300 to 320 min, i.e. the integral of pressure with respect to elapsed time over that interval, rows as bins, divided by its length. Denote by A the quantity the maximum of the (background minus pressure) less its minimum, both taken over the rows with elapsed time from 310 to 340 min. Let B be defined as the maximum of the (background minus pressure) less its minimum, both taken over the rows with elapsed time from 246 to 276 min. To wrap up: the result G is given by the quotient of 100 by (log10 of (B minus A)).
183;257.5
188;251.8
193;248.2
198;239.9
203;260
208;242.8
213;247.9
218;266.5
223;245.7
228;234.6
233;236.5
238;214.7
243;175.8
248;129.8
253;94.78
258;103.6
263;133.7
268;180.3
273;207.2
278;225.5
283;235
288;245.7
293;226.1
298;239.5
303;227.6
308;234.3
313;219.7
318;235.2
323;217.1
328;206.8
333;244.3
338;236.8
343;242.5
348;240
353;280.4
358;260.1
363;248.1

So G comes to 53.3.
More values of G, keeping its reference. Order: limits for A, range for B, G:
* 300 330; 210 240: 73.0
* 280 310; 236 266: 50.0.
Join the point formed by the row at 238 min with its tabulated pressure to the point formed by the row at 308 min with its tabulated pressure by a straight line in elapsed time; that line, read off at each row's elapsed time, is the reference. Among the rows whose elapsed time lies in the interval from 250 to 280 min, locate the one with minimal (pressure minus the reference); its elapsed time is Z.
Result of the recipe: 253 min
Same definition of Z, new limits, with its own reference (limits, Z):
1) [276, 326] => 323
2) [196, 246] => 243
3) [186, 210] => 198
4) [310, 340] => 328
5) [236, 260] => 253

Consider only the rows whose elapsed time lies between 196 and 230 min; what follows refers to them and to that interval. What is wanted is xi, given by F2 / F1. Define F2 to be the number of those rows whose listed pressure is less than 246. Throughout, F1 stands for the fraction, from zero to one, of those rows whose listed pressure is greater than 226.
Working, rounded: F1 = 1.00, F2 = 4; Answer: 4.0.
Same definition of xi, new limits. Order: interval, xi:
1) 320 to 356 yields 8.4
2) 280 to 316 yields 8.2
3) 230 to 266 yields 49.0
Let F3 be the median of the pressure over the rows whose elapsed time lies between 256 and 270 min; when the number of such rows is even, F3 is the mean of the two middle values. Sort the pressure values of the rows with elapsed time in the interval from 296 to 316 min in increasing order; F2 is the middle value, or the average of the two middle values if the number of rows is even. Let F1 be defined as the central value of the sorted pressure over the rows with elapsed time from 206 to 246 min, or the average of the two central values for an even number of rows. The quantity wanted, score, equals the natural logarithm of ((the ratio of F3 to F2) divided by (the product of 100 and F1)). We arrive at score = -10.6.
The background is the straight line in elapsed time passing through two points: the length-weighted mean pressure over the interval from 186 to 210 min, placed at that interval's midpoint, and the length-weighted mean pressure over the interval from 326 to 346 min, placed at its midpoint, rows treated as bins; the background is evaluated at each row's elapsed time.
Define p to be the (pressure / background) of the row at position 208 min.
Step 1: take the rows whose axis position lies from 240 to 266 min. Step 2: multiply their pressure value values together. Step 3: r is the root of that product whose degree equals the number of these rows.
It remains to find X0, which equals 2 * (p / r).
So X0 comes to 0.0158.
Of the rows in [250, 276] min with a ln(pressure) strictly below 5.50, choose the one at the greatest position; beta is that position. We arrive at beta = 273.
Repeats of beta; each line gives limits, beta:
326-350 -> 348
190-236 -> 233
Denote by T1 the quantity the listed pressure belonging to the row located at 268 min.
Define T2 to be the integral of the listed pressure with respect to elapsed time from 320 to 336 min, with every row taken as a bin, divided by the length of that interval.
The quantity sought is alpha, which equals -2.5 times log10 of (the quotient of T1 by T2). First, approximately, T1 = 180.3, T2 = 224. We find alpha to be 0.2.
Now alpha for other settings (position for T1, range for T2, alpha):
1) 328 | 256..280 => -0.2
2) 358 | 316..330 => -0.2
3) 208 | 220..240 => 0.0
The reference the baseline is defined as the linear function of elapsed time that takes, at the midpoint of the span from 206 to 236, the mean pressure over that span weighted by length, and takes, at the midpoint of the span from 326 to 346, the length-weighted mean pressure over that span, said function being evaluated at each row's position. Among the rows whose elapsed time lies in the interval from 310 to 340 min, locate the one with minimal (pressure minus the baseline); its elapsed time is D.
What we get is 328 min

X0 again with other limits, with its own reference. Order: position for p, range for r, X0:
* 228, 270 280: 0.0088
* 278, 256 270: 0.0139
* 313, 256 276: 0.0123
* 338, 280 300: 0.0086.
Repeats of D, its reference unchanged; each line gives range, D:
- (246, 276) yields 253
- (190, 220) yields 198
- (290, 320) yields 313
